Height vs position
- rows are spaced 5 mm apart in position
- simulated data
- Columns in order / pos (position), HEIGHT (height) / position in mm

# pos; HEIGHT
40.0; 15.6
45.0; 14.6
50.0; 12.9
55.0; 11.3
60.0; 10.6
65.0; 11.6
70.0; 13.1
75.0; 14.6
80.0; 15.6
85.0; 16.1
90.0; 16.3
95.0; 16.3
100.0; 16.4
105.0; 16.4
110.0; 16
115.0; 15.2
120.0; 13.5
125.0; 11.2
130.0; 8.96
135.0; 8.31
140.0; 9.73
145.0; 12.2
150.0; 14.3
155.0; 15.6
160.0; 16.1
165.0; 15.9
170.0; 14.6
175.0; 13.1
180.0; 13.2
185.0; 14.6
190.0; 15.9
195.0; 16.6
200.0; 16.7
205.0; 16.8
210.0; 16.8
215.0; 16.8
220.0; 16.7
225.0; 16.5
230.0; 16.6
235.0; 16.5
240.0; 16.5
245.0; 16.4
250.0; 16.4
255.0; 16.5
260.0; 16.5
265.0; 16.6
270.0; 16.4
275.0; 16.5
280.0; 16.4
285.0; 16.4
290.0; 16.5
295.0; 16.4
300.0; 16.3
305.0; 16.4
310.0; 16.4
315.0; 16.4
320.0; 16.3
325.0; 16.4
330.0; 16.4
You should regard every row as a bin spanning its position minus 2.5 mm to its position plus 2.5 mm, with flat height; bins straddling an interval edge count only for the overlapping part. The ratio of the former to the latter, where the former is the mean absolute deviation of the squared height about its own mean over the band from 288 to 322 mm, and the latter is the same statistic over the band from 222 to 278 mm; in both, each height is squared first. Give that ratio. 1.0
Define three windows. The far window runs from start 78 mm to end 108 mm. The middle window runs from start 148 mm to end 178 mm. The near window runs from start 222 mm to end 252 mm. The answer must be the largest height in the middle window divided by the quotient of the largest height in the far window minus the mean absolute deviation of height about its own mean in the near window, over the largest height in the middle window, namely 15.9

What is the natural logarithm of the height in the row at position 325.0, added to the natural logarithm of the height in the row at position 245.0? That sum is 5.59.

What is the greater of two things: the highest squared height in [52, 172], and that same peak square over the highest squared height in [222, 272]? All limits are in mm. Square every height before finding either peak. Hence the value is 269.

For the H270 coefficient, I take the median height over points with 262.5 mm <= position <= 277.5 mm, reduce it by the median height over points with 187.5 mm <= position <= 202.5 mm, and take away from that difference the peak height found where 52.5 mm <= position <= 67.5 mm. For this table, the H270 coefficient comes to -11.7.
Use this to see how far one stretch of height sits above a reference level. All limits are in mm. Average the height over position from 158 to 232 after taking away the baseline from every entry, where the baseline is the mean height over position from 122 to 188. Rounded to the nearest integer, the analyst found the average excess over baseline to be 3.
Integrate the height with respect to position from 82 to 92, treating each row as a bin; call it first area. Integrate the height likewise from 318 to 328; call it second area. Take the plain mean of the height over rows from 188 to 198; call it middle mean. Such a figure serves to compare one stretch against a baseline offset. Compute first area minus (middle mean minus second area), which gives 309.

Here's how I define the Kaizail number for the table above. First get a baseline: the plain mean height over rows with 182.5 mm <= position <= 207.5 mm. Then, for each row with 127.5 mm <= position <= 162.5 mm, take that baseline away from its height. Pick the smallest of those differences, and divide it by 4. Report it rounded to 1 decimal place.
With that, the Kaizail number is -2.0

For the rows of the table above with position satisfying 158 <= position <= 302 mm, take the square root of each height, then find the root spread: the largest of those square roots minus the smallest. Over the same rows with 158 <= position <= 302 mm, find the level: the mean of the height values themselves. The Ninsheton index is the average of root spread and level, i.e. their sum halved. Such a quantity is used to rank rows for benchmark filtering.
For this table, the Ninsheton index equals 8.3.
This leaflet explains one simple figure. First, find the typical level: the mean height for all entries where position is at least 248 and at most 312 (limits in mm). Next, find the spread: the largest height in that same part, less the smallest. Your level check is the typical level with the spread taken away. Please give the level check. 16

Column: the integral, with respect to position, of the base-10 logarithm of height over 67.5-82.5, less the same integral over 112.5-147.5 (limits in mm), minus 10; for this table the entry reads -29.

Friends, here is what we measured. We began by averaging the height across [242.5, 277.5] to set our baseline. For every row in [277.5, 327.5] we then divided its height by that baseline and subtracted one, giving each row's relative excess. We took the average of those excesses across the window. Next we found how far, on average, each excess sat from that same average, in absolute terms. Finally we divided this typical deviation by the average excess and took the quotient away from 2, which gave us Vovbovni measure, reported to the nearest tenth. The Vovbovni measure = 2.4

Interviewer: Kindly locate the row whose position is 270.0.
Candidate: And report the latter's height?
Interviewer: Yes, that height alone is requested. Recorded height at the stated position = 16.4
